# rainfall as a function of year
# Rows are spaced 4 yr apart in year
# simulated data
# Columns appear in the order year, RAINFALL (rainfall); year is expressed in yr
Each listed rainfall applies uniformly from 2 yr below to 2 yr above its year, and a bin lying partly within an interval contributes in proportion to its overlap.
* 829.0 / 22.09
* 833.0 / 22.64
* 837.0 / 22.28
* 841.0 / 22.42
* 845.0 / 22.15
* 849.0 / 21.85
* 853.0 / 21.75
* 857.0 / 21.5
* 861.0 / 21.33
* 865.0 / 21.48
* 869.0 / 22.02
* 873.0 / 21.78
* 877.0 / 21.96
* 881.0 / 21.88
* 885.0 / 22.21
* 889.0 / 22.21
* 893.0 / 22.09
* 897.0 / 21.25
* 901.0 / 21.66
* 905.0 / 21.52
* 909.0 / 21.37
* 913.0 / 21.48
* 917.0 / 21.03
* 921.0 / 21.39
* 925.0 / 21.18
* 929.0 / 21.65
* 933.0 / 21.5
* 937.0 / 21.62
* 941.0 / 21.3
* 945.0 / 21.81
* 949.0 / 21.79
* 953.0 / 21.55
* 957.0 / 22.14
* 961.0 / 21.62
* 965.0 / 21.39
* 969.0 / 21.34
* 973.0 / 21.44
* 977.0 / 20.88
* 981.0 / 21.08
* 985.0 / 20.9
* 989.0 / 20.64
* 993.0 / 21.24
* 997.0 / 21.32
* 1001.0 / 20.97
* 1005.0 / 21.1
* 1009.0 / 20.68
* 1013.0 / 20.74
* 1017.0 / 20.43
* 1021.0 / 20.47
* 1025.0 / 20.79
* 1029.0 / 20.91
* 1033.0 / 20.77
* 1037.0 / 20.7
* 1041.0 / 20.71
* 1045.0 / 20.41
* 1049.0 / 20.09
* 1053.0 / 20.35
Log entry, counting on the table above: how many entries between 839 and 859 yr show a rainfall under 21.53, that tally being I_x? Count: 1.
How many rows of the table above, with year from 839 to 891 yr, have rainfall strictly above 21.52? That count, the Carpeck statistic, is 10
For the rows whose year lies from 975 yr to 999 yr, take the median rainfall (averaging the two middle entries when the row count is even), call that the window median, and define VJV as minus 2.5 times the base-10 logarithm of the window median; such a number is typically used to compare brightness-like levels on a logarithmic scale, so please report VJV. -3.31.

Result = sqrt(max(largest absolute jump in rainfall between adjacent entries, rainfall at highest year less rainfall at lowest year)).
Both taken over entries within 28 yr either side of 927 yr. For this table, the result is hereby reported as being 0.71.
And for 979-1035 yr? 0.77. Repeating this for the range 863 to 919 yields 0.92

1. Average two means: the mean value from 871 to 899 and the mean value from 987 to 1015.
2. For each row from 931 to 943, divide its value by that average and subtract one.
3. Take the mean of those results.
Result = 0.00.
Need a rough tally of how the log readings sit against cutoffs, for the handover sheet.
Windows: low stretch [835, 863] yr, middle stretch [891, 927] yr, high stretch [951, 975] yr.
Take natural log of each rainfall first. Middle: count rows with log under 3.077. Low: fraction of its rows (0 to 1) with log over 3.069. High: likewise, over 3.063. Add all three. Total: 9.4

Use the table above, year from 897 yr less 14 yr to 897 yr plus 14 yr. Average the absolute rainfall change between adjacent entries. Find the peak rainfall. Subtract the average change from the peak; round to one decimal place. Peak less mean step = 21.9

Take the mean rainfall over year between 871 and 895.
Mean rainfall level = 22.0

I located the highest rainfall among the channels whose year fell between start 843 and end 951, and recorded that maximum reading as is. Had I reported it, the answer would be 22.21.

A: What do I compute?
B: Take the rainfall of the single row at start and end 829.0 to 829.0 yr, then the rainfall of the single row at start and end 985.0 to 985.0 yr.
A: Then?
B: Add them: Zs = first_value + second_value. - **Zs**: 43.0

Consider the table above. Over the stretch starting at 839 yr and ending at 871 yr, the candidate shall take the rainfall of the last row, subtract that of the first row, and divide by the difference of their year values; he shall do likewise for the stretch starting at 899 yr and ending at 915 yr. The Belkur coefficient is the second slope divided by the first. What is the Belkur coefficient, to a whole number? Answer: 1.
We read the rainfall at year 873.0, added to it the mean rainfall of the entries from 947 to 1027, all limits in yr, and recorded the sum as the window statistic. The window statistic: 42.9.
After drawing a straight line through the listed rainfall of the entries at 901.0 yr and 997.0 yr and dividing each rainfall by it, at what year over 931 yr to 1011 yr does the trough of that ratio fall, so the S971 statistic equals 989.0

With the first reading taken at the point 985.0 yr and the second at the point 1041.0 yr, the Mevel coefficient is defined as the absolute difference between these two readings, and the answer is 0.19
